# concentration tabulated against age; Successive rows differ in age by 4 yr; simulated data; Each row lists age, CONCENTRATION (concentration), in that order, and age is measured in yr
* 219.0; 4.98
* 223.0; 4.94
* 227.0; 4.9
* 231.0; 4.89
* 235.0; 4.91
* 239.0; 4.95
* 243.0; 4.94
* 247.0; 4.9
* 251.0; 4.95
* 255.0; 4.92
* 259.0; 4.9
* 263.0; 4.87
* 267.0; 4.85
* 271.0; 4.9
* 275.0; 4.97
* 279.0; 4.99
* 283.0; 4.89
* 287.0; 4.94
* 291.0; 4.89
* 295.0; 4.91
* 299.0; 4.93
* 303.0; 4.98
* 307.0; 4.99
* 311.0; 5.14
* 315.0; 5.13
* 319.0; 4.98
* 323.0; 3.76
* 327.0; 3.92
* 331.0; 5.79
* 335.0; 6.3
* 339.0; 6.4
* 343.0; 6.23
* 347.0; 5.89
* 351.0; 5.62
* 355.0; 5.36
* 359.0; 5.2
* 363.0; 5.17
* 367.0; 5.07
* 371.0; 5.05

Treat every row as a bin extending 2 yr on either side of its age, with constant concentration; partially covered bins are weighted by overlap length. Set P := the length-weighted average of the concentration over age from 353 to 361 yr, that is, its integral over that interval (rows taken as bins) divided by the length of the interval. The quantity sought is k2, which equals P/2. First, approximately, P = 5.28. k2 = 2.64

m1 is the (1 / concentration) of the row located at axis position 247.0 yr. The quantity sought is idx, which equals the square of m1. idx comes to 0.042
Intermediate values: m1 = 0.204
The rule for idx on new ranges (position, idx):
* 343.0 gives 0.026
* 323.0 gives 0.071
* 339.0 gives 0.024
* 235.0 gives 0.041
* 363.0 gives 0.037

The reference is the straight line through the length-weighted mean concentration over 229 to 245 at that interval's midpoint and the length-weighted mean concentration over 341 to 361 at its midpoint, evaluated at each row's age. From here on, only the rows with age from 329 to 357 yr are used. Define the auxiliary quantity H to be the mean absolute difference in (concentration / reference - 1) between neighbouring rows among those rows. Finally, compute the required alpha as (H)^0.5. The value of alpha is 0.22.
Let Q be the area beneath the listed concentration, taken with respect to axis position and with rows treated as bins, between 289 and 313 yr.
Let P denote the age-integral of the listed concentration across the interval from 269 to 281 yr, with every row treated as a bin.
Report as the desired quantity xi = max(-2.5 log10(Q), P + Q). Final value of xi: 179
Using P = 59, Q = 119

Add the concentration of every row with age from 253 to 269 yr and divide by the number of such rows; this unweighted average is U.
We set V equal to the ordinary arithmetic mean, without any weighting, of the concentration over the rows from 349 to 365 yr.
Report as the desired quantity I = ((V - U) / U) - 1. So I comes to -0.91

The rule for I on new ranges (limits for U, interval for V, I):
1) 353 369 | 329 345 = -0.81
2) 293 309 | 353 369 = -0.95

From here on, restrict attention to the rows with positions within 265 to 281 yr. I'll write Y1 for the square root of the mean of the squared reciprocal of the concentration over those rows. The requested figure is 0.203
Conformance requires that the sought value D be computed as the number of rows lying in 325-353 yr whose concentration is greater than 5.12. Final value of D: 6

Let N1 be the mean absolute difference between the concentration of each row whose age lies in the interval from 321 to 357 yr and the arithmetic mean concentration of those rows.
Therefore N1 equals 0.752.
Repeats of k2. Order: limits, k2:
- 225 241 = 2.46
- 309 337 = 2.50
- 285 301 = 2.46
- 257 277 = 2.45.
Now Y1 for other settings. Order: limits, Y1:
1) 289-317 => 0.200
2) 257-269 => 0.205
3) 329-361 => 0.172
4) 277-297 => 0.203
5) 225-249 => 0.203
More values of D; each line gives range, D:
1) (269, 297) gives 0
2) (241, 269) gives 0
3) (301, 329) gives 2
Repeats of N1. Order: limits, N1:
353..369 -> 0.080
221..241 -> 0.022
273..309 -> 0.035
